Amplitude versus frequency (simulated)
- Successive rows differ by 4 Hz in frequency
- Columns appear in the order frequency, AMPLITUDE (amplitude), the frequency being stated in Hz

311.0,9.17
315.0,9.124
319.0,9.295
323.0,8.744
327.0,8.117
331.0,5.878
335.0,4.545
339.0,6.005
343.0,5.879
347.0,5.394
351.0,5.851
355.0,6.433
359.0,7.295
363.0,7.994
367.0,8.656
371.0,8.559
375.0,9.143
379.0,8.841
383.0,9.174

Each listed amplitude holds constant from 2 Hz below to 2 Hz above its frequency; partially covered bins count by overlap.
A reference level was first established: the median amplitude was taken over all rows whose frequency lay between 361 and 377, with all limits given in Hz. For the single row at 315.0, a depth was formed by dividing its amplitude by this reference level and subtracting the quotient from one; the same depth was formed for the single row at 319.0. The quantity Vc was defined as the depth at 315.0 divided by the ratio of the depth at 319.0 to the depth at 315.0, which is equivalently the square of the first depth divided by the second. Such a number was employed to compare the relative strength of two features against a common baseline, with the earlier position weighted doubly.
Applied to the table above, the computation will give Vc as 0.0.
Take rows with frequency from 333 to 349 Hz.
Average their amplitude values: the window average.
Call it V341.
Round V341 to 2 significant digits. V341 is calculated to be 5.5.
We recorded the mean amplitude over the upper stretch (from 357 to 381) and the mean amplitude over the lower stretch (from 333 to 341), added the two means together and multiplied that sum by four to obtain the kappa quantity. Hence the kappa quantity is 54.8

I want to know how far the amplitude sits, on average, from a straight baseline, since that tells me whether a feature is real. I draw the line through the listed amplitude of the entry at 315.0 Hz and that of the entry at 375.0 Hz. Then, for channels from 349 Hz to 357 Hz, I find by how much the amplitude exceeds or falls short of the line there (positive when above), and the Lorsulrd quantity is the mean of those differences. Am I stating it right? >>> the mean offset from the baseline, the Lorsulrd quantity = -3.0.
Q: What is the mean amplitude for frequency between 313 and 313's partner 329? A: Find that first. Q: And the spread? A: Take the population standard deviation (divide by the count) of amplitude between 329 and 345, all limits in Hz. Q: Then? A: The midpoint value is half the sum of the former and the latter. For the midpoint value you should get 4.7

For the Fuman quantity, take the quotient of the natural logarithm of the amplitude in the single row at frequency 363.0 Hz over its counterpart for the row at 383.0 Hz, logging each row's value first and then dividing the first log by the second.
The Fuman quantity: 0.94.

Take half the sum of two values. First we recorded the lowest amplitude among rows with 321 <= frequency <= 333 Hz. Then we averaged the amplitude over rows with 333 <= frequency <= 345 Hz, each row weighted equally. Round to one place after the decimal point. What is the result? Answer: 5.7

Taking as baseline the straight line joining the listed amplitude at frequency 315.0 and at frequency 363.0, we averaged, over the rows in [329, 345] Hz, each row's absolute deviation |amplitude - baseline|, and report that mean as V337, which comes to 3.0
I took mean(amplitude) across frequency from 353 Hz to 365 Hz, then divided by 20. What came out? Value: 0.36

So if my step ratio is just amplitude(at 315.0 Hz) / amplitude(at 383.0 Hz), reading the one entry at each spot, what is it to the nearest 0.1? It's 1.0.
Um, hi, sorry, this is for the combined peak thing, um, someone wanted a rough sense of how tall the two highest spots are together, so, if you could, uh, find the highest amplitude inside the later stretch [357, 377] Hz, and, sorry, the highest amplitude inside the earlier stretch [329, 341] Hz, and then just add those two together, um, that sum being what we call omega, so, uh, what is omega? 15.1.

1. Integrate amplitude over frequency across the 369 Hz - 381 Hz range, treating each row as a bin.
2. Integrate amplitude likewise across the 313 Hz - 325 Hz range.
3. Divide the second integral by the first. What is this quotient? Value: 1.0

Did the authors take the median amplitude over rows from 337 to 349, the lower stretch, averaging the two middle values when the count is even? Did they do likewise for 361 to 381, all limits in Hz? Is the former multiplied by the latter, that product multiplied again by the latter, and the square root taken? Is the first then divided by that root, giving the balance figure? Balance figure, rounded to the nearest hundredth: 0.28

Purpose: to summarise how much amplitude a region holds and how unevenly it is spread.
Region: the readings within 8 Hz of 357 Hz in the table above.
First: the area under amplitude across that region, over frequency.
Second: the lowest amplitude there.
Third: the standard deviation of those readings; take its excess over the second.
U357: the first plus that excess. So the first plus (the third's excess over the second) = 105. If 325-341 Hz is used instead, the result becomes 95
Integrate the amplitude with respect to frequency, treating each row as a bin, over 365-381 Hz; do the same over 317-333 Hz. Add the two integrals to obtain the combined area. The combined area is 269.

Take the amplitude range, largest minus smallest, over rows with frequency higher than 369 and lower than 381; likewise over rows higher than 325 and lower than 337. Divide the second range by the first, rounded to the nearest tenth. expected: 6.1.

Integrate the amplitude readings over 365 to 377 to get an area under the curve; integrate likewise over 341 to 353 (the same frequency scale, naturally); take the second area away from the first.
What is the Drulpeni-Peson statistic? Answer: 37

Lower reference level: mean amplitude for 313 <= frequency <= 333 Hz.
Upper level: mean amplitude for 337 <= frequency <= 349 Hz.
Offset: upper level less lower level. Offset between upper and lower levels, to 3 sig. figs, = -2.47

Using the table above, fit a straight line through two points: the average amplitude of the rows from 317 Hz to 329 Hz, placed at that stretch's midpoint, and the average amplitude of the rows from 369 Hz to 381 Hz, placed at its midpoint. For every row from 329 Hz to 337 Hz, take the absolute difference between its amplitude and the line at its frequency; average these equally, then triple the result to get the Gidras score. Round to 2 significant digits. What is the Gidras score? 11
